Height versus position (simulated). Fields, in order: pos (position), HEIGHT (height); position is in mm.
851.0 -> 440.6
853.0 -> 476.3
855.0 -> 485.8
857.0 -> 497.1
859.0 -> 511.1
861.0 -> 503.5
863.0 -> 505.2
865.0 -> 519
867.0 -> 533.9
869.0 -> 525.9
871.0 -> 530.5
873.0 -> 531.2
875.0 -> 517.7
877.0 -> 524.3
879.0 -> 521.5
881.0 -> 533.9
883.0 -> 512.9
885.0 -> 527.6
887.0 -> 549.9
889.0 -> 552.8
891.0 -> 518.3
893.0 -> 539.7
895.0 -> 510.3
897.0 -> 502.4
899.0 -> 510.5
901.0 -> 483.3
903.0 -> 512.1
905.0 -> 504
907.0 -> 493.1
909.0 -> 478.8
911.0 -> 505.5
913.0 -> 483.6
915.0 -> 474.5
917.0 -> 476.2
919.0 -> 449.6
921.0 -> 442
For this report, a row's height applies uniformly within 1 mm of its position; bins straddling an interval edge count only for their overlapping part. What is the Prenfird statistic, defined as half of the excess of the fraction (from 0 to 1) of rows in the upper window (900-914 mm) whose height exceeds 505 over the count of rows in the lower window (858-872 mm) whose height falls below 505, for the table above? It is -0.4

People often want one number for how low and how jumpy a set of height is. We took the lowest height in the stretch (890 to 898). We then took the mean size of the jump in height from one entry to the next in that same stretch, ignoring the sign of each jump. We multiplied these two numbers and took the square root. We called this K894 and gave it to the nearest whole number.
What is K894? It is 99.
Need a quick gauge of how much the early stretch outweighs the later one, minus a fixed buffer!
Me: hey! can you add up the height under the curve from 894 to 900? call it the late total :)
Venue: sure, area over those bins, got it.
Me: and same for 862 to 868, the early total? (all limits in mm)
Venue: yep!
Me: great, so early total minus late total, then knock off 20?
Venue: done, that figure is 50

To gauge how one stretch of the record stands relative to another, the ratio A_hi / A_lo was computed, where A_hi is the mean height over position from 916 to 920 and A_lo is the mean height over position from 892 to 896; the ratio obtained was 0.88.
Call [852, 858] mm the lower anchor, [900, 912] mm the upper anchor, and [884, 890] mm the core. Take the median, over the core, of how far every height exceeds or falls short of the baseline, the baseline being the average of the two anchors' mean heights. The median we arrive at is 59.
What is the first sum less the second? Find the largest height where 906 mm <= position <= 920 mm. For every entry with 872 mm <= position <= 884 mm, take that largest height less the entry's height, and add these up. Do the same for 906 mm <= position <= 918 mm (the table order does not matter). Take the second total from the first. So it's -230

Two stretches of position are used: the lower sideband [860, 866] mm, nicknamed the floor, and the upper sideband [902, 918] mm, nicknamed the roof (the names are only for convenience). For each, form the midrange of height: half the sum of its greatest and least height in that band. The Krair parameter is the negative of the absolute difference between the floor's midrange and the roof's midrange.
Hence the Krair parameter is -18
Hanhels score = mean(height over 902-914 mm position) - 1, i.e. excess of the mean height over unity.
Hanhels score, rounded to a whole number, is 495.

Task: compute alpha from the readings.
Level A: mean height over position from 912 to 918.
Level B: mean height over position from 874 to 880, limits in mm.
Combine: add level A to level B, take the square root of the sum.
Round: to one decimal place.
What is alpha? 31.6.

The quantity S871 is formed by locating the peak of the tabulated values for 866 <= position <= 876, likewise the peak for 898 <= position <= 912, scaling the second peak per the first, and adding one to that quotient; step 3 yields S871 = 1.96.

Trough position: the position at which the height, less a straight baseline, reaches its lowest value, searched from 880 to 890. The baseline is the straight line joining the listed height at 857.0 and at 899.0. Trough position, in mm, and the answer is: 883.0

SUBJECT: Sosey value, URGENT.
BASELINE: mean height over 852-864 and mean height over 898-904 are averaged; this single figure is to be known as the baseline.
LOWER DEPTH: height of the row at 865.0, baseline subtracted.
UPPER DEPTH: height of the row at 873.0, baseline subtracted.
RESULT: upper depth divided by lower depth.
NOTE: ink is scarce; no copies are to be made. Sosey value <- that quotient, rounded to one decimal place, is 1.6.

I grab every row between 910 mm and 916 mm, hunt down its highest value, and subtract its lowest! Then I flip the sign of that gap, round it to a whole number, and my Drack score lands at -31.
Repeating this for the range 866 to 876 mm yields -16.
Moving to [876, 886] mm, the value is -21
